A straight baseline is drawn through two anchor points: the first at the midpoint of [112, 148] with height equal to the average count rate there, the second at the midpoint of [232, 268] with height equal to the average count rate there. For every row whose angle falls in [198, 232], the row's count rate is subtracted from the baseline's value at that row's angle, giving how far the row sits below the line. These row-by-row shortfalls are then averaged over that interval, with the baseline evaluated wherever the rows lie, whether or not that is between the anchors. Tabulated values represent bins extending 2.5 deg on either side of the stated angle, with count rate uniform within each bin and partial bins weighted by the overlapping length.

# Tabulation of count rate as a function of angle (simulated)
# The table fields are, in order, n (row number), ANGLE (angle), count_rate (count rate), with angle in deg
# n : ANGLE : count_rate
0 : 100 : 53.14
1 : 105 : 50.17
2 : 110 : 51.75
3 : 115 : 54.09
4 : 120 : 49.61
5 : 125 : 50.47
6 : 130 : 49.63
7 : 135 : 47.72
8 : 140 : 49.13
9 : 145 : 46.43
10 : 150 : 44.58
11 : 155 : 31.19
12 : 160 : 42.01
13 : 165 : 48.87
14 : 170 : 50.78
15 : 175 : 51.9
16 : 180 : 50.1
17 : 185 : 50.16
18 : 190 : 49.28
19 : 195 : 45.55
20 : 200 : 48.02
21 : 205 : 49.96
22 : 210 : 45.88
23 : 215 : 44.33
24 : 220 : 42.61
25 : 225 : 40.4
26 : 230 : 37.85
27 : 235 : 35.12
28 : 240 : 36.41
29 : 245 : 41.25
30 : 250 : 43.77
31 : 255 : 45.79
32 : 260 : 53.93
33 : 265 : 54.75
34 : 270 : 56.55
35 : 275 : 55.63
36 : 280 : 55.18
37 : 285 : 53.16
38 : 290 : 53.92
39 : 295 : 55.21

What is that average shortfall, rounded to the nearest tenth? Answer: 1.8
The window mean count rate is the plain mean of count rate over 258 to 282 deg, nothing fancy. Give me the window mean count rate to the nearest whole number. 55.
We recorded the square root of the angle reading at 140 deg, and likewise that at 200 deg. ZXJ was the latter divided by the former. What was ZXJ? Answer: 0.99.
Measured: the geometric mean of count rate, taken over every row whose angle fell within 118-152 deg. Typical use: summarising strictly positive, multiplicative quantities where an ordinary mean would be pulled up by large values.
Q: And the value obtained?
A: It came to 48.2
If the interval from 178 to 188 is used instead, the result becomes 50.1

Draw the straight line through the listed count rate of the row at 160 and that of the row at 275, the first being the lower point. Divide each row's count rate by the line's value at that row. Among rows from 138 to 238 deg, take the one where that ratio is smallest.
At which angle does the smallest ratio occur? 235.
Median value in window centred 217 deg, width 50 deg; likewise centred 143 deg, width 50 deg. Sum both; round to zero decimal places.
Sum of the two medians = 92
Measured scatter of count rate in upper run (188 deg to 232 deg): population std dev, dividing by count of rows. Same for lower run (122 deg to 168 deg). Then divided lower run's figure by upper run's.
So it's 1.5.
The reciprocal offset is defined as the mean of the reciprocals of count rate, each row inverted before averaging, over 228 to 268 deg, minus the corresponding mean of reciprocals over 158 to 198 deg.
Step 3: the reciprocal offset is 0.0028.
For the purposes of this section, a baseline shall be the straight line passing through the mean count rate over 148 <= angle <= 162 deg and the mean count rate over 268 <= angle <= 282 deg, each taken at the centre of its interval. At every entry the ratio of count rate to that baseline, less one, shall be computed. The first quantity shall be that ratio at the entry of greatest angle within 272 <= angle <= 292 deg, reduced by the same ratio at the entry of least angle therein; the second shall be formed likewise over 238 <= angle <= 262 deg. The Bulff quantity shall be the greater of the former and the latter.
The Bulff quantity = 0.3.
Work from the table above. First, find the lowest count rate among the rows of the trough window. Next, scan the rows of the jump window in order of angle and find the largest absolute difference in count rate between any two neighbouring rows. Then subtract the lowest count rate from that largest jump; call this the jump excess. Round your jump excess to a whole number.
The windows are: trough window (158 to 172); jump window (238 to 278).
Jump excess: -34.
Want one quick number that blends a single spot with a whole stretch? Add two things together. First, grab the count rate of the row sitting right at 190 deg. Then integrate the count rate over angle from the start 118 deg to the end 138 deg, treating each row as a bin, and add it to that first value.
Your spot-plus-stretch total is 1036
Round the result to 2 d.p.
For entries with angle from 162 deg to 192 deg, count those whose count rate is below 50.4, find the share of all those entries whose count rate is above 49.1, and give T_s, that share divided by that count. 0.21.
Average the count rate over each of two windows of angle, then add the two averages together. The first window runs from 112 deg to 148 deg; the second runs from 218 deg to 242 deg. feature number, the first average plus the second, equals 88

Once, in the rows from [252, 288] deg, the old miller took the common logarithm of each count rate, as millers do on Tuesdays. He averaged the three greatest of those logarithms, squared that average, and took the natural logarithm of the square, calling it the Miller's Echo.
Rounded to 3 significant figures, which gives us 1.12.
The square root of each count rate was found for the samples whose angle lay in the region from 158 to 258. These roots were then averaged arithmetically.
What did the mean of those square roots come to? 6.70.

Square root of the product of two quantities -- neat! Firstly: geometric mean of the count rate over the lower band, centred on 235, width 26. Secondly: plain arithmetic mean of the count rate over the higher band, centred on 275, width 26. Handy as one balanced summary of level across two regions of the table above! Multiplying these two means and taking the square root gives 45.8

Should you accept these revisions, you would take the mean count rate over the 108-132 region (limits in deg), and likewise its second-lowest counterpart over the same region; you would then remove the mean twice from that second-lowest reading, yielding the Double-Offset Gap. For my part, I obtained -53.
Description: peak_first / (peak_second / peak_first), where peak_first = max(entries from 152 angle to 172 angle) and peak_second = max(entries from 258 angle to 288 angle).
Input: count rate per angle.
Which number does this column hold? 46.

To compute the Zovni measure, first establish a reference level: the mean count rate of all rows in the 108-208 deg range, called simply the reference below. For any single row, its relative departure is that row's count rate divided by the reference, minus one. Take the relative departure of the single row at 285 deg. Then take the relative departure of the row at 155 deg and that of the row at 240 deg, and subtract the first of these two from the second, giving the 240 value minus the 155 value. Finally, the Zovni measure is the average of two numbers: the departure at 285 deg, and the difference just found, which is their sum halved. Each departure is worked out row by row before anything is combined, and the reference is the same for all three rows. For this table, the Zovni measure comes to 0.11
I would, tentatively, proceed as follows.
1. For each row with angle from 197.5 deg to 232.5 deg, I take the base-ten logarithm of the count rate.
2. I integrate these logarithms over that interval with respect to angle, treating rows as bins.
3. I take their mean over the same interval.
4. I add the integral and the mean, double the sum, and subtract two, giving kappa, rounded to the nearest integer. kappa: 116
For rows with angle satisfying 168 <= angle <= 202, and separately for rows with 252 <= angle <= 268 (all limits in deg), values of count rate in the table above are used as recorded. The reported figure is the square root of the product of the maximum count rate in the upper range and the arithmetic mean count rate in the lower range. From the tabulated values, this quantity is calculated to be 52.0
